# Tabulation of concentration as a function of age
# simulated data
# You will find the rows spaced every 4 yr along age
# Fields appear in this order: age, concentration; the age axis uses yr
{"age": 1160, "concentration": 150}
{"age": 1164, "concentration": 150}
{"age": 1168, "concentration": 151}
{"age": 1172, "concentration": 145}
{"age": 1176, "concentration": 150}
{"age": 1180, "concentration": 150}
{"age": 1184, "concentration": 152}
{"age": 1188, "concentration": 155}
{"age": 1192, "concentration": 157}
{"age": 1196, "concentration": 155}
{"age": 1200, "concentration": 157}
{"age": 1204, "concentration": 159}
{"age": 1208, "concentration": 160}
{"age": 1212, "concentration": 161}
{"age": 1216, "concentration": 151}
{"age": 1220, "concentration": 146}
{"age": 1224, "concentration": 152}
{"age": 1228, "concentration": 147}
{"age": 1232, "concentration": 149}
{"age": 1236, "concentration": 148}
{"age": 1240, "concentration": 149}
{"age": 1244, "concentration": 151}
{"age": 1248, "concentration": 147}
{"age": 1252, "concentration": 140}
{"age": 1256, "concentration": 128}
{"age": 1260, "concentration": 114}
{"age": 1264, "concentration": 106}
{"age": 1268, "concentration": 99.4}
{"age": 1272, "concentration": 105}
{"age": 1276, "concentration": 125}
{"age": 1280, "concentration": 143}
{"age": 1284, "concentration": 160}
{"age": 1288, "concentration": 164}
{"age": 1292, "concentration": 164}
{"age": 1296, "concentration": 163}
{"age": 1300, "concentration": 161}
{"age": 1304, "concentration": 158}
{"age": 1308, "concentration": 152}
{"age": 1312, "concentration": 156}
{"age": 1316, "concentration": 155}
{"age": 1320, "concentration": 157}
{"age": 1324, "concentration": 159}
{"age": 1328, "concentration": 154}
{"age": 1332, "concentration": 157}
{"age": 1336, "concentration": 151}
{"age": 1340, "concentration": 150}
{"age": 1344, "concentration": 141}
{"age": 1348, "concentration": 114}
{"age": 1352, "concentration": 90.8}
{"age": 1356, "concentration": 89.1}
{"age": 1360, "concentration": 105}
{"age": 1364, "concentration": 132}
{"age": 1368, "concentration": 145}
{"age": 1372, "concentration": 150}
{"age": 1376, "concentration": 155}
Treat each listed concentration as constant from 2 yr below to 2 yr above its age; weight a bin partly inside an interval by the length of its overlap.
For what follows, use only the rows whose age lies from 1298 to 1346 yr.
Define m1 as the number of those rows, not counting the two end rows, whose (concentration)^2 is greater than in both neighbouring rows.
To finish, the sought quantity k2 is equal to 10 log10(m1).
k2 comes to 5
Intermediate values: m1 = 3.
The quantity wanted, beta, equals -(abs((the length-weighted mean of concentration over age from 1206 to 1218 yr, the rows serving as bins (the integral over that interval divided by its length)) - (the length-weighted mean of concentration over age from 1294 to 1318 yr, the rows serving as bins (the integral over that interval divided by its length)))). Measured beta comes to 0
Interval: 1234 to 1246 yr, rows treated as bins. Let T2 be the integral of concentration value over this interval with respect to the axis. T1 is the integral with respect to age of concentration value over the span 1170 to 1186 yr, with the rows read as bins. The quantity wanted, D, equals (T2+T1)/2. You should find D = 2090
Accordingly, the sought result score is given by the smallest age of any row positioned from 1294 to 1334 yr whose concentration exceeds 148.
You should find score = 1296 yr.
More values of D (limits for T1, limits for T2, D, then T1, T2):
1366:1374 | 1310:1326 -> 1844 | 1180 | 2508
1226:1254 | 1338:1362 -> 3442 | 4124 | 2760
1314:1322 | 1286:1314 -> 2860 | 1248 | 4472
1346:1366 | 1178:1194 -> 2290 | 2124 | 2456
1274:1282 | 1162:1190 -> 2642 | 1072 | 4212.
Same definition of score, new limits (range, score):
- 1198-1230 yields 1200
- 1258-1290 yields 1284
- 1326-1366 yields 1328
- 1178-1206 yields 1180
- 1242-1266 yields 1244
